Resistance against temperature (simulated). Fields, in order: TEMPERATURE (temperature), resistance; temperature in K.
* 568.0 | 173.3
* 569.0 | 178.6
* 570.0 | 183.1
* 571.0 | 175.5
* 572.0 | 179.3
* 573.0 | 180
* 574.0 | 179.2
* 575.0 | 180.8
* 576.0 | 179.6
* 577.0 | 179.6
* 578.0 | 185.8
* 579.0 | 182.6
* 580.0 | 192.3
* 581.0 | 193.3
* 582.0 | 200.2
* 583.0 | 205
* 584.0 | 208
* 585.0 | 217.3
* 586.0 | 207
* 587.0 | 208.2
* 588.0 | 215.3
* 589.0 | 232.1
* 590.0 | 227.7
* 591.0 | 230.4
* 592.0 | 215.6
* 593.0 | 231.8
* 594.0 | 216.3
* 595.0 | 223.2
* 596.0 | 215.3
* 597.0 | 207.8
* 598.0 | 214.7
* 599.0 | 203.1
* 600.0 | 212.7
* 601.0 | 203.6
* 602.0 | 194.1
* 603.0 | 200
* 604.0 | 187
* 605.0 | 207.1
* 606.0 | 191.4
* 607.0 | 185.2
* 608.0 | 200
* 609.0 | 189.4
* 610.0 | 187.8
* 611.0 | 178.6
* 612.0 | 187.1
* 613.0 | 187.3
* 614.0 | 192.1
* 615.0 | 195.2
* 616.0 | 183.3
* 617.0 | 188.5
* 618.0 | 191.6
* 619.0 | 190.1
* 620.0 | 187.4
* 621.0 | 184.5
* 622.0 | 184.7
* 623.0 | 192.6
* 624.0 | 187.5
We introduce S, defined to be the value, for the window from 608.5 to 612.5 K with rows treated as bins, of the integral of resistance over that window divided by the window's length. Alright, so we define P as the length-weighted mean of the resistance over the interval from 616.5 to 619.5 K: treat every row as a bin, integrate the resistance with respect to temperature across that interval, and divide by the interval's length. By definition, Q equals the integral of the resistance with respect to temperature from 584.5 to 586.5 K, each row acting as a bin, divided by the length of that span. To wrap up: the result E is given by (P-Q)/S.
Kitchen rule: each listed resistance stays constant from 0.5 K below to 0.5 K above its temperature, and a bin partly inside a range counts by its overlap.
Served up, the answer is -0.12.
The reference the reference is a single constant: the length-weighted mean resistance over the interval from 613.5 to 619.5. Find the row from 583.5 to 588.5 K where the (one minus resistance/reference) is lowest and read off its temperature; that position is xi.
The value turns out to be 585.0 K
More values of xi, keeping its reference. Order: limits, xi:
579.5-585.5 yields 585.0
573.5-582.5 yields 582.0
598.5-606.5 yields 600.0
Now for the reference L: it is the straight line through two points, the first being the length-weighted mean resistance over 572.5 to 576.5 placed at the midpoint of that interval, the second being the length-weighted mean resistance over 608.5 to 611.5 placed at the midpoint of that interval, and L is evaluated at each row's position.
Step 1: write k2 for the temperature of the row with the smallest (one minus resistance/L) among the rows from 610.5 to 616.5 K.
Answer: 615.0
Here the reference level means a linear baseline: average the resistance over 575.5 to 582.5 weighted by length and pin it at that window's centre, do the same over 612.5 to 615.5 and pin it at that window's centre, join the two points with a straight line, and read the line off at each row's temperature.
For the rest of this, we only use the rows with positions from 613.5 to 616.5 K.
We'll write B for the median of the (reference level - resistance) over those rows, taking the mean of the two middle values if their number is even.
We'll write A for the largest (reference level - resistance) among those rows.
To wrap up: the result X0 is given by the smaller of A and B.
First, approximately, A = 8.5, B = -1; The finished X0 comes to -1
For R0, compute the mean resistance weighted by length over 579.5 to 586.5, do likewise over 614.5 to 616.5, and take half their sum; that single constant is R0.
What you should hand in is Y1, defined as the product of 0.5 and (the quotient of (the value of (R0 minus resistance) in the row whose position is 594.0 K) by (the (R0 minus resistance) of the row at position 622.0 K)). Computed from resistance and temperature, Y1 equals -0.9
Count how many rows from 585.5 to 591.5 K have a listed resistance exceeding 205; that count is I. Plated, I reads 6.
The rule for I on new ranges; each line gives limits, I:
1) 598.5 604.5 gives 1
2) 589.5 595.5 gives 6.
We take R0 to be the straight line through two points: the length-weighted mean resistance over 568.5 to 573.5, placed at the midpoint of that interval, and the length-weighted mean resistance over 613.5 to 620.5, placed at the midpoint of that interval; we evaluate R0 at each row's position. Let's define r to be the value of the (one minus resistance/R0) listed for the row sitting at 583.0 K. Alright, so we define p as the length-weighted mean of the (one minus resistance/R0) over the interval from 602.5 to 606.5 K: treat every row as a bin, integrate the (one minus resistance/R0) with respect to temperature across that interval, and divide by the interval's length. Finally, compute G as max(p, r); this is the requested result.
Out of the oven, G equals -0.05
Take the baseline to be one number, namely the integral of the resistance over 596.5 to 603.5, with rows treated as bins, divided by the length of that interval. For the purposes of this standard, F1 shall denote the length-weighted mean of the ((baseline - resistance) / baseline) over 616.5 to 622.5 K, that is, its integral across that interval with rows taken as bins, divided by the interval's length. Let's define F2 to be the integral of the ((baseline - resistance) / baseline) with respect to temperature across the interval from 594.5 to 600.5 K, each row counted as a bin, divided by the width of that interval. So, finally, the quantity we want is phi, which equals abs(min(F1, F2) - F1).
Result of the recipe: 0.122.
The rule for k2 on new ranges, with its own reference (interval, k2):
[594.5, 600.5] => 595.0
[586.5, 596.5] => 589.0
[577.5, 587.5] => 585.0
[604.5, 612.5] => 605.0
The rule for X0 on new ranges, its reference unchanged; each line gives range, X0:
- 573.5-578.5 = 8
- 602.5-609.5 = -1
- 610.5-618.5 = 4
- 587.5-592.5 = -39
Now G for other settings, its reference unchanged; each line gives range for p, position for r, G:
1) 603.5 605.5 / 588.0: -0.05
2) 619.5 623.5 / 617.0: 0.02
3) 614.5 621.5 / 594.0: 0.01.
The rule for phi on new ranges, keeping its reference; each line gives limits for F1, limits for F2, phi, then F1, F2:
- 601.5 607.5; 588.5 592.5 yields 0.158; 0.05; -0.10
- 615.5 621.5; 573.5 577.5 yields 0.000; 0.09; 0.12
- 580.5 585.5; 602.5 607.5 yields 0.000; 0.00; 0.05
